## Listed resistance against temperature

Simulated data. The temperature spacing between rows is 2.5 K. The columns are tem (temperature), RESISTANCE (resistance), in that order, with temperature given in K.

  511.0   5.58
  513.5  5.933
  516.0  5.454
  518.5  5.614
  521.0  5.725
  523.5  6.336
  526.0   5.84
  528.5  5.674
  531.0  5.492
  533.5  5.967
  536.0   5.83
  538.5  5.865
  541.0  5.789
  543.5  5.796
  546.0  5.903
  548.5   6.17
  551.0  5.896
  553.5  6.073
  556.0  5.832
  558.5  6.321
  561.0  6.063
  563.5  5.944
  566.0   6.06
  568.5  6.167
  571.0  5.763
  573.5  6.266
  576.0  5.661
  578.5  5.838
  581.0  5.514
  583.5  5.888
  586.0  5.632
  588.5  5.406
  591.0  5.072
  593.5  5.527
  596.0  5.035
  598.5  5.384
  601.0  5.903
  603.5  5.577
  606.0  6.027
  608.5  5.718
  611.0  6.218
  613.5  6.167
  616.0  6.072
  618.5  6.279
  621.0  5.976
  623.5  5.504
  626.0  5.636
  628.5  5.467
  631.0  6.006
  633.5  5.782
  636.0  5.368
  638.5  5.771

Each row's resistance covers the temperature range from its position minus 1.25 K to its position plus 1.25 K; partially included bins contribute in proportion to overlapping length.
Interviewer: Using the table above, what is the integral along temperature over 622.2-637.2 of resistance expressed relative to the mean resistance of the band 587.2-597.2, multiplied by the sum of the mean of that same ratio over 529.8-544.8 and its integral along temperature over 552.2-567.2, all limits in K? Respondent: 294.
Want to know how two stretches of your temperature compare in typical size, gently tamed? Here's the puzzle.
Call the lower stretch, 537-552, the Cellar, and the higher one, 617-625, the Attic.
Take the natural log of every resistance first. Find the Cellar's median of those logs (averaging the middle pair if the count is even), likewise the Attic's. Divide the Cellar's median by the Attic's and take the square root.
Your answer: 1.00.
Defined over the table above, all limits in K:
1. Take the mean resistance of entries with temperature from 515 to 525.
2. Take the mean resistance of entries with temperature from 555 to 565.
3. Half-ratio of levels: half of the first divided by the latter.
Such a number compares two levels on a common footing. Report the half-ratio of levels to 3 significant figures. 0.479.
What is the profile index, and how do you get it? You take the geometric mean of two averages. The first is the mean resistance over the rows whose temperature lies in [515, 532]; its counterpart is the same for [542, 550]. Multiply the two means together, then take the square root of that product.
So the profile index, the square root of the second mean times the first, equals 5.84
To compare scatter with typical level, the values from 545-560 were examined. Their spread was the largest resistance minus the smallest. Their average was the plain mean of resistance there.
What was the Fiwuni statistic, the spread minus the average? -5.5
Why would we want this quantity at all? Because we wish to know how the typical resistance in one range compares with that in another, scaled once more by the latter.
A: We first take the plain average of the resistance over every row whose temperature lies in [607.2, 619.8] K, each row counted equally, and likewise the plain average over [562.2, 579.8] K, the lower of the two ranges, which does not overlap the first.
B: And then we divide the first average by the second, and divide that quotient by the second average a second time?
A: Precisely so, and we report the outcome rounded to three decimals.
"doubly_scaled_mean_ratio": 0.172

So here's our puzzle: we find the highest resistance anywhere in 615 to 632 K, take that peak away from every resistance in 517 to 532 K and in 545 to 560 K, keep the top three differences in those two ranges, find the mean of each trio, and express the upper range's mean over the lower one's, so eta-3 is 0.29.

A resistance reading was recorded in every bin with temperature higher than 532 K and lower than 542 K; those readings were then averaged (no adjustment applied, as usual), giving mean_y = 5.86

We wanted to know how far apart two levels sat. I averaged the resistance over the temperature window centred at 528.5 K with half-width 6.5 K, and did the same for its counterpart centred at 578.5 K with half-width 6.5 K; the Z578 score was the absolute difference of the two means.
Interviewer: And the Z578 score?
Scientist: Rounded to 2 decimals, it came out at 0.03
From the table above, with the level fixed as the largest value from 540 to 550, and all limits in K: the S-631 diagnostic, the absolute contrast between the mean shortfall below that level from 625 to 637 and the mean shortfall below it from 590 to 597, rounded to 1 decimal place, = 0.4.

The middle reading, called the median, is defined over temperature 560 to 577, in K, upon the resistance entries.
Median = 6.06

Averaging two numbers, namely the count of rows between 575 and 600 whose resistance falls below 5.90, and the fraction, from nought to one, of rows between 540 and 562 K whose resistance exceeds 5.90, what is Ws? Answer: 5.3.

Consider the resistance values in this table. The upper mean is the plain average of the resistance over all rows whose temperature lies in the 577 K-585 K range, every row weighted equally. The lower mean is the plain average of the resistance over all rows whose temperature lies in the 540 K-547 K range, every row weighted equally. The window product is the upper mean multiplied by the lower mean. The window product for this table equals 33.5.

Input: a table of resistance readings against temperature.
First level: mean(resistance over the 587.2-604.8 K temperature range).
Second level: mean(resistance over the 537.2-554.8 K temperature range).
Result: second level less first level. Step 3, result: 0.51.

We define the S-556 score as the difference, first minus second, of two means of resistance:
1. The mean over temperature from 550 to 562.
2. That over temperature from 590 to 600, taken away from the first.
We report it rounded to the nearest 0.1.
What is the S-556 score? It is 0.8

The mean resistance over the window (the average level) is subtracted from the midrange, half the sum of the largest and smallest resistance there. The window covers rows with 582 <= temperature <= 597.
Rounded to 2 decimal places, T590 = 0.03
